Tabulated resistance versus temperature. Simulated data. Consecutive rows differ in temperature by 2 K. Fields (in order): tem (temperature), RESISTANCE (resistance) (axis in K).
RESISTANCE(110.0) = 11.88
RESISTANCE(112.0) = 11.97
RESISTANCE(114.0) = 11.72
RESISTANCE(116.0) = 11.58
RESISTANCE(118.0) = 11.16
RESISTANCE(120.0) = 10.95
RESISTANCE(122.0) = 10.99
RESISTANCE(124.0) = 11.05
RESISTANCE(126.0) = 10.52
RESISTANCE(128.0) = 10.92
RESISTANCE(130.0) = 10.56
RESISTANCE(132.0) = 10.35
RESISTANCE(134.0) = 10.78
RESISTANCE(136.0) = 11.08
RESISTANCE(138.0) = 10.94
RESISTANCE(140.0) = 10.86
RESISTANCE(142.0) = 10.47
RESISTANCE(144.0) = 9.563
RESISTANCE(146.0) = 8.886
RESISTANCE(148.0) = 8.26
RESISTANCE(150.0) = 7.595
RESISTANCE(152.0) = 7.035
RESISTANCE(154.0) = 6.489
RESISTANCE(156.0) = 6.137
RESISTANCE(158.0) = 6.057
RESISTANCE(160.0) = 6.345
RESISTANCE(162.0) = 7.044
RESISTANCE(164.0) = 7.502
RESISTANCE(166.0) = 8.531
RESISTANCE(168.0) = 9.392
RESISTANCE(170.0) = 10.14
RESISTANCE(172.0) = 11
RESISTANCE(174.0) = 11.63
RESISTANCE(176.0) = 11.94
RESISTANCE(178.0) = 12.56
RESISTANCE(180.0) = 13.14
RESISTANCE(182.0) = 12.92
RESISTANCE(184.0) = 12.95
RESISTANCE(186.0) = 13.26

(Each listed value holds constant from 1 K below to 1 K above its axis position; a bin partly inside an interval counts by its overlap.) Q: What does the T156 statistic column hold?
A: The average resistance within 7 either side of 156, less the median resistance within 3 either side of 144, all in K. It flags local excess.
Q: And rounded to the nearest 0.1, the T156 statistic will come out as -2.9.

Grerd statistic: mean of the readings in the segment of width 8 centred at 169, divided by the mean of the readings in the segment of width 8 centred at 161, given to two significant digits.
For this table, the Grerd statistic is 1.4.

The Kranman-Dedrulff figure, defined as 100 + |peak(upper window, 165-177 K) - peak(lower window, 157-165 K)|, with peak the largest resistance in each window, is 104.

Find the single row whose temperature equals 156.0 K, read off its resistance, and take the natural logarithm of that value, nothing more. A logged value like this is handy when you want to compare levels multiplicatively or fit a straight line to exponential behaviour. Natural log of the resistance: 1.81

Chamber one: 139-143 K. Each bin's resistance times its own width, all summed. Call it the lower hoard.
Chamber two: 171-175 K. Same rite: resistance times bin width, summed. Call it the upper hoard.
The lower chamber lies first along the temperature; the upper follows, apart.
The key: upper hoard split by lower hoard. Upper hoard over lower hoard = 1.1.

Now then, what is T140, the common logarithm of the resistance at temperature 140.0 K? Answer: 1.04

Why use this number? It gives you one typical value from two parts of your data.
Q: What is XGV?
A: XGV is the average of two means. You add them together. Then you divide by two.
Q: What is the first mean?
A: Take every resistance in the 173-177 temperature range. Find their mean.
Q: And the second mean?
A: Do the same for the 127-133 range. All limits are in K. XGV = 11.20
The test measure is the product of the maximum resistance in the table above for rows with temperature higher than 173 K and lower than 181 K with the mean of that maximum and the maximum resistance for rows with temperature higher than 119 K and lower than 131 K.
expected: 159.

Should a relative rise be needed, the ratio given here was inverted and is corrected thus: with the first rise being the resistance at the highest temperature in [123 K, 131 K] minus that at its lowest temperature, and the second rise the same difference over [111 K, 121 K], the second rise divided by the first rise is 2.1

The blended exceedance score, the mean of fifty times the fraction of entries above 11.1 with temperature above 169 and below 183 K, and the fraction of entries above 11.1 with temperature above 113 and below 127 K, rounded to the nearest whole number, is 18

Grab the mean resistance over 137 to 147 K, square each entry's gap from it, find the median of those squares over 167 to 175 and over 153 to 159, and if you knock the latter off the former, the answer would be -15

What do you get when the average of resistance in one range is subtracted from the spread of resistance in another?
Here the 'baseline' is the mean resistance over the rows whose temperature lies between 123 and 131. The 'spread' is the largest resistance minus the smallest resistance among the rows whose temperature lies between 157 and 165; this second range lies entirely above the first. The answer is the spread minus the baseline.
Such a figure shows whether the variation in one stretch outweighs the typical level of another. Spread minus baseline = -9.3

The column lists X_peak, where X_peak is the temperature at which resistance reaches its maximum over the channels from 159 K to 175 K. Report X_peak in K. 174.0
